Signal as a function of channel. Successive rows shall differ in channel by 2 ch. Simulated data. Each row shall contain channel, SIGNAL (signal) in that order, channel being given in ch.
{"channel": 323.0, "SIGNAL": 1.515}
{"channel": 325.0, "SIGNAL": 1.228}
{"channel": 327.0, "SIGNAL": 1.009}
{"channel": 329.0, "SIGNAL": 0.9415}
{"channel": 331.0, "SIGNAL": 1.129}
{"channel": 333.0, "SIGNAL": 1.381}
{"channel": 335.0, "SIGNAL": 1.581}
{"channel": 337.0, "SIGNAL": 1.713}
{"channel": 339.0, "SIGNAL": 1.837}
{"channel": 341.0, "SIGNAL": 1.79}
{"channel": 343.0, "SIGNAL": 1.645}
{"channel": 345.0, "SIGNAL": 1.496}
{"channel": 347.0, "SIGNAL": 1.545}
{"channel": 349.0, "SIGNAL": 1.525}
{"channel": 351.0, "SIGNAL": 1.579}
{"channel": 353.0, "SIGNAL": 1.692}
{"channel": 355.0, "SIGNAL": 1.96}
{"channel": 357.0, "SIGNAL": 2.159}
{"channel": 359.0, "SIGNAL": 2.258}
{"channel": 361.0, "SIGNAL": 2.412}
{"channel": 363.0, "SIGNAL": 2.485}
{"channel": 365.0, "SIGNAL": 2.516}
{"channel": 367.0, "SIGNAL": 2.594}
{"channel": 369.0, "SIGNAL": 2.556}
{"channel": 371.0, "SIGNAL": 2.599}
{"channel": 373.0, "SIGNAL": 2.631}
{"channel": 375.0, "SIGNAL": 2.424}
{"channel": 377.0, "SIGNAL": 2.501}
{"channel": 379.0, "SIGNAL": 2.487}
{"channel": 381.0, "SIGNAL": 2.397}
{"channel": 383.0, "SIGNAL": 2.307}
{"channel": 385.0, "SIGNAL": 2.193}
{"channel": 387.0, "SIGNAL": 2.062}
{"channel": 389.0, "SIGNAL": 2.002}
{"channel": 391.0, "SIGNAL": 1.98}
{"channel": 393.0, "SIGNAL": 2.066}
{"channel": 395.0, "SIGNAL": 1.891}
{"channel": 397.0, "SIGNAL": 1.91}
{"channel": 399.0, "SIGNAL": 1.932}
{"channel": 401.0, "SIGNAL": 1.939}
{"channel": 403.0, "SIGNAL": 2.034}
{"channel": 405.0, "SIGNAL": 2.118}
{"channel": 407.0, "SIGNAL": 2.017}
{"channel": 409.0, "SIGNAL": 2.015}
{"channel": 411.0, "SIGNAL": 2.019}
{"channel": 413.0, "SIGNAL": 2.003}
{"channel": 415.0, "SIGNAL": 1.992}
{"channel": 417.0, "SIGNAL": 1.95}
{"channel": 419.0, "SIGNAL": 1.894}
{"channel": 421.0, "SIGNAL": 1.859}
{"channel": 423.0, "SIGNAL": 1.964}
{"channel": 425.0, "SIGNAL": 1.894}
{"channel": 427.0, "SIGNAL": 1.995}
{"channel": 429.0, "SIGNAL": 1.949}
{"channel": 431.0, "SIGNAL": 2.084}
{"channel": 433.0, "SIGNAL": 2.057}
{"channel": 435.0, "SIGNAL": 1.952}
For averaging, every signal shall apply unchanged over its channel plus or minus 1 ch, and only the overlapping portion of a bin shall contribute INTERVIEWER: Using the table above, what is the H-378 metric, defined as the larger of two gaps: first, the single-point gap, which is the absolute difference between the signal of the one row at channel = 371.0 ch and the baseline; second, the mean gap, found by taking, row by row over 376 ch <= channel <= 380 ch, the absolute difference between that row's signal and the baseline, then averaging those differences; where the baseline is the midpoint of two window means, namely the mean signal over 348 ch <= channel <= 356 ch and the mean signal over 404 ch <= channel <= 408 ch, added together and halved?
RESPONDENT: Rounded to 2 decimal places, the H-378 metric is 0.72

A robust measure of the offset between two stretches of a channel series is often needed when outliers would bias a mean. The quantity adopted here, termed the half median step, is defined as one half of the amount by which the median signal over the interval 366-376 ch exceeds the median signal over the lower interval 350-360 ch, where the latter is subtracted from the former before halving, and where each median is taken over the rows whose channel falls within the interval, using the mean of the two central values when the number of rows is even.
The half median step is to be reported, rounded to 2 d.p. 0.32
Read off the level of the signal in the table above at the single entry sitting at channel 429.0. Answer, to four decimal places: 1.9490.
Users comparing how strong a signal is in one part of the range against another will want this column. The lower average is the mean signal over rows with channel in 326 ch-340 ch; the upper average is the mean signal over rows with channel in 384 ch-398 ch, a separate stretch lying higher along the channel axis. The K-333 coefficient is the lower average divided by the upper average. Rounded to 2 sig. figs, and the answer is 0.68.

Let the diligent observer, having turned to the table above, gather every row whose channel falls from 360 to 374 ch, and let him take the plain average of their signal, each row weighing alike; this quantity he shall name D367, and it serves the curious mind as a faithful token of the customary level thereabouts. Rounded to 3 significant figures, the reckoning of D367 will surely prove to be 2.54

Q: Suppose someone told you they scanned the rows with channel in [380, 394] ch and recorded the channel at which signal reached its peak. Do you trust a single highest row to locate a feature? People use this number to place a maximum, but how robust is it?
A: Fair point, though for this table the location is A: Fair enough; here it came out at 381.0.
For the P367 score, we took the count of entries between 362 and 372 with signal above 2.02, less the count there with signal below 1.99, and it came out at 5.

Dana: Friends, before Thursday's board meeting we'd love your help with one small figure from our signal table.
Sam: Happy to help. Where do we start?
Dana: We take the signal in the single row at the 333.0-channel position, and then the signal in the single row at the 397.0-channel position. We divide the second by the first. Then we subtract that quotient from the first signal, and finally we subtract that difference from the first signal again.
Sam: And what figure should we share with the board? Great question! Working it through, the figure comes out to 1.38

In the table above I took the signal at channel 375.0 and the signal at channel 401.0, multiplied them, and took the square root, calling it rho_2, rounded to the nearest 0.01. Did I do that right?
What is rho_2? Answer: 2.17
